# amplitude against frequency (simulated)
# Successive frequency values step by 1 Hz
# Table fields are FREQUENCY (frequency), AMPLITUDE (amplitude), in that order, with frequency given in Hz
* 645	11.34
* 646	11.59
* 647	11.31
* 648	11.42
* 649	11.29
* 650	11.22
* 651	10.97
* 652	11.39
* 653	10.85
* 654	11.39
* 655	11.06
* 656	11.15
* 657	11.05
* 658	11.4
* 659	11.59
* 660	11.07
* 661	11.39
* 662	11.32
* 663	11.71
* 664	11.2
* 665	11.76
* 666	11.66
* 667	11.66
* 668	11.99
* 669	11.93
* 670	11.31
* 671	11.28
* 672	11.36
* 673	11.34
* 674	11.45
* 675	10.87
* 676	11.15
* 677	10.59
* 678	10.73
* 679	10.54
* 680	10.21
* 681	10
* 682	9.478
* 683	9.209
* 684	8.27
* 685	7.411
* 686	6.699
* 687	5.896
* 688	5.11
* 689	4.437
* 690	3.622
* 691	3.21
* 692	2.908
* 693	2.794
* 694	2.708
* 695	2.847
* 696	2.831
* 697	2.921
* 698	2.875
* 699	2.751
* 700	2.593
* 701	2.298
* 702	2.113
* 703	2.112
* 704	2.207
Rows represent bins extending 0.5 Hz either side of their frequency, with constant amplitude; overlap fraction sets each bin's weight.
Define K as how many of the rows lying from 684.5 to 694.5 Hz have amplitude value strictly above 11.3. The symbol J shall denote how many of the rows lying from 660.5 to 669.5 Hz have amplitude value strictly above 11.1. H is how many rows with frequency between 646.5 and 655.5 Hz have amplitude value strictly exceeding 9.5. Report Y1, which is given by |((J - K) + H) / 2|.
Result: 9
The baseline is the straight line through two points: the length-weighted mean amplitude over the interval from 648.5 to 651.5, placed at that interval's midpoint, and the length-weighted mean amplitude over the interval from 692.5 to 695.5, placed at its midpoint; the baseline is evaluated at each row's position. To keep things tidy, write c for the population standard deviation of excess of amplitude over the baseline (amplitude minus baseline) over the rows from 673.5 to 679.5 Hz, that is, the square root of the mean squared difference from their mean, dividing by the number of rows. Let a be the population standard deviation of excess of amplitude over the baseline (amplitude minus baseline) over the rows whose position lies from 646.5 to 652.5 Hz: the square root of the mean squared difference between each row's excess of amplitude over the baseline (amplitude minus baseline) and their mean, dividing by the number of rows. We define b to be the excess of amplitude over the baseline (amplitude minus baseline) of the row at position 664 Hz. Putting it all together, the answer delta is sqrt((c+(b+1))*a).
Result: 1.10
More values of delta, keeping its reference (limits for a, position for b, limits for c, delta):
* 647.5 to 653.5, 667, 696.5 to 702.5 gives 1.09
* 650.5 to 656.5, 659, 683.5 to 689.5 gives 1.29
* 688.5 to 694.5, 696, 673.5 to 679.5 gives 0.72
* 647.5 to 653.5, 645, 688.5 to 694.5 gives 0.37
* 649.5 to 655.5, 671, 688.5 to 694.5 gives 1.44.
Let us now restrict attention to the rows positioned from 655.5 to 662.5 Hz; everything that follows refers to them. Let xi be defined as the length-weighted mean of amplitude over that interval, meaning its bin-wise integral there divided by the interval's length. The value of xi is 11.3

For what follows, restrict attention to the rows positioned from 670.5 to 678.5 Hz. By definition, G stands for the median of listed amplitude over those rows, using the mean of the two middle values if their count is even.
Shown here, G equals 11.2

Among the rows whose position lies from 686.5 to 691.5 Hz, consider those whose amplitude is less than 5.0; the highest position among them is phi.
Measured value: 691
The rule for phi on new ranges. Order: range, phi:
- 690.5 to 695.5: 695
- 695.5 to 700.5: 700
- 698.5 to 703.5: 703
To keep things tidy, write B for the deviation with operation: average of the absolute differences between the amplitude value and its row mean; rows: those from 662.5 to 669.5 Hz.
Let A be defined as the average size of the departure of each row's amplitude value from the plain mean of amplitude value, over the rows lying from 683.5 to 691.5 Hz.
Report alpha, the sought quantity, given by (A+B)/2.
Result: 0.8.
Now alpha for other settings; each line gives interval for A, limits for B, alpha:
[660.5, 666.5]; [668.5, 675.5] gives 0.2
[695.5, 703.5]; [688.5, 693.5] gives 0.4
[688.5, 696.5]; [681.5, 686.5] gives 0.7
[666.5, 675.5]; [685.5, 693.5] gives 0.7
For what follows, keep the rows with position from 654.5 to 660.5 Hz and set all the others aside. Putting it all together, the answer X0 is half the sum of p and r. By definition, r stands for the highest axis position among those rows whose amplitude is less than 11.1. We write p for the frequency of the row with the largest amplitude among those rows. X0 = 659.5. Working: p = 659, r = 660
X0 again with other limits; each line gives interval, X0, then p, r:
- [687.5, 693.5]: 690.5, 688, 693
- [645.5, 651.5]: 648.5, 646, 651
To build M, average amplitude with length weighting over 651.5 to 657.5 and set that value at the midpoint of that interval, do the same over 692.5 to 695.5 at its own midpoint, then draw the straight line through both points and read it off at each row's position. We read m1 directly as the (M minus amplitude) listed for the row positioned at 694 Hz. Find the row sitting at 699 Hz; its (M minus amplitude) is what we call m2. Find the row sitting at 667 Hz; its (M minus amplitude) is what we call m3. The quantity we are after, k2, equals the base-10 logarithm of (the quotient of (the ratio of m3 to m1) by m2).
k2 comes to 1.6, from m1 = 0.1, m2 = -1.0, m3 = -3.2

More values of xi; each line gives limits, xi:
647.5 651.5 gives 11.2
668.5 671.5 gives 11.5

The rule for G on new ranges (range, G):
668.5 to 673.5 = 11.3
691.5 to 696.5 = 2.8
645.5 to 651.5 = 11.3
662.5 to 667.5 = 11.7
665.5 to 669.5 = 11.8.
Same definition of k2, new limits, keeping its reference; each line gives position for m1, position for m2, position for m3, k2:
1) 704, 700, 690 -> -2.3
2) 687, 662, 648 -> -0.4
